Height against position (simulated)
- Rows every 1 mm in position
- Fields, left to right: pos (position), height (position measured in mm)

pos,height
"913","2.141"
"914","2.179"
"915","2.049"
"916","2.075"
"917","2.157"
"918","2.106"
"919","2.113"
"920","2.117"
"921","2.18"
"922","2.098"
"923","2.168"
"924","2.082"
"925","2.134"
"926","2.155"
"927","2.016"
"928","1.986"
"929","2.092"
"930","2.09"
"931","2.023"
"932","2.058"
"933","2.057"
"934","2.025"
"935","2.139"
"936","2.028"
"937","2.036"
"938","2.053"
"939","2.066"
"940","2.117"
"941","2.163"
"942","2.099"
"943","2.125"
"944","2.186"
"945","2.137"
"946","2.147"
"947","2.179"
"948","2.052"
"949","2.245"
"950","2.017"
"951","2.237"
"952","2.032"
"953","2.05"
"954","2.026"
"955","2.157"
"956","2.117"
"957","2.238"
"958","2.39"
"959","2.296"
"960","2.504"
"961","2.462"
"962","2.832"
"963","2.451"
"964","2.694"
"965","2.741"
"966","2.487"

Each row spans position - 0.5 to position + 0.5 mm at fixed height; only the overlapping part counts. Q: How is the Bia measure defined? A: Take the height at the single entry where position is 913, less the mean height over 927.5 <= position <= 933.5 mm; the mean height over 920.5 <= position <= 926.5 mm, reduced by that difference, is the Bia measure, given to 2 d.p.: 2.05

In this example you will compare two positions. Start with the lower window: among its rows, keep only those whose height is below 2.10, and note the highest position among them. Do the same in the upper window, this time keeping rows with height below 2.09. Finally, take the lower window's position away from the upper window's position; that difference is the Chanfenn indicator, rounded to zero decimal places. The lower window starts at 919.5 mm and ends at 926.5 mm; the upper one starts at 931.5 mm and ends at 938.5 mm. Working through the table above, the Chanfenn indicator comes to 14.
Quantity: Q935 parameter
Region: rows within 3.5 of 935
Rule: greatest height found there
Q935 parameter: 2.139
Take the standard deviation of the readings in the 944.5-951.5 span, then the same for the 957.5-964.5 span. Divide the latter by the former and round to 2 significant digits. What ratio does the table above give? 2.1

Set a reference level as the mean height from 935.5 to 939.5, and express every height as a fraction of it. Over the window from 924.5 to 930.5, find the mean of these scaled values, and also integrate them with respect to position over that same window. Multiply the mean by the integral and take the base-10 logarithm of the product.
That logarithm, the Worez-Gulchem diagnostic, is 0.8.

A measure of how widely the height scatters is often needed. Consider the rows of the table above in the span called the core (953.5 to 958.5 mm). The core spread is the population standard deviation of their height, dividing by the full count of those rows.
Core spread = 0.12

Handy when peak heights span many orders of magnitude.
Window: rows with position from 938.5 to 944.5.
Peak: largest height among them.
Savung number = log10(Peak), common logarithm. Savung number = 0.340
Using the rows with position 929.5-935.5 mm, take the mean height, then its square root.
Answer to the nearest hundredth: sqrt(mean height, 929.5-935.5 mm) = 1.44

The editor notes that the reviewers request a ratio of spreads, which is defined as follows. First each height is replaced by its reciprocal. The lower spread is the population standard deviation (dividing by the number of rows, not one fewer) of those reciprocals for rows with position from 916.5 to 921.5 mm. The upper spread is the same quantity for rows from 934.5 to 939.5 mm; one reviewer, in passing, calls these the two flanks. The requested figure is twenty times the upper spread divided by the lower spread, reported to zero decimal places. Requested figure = 29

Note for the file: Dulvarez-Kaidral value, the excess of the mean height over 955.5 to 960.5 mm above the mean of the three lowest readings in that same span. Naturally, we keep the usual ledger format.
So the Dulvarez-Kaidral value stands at 0.092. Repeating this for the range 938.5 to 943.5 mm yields 0.020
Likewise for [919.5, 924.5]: 0.030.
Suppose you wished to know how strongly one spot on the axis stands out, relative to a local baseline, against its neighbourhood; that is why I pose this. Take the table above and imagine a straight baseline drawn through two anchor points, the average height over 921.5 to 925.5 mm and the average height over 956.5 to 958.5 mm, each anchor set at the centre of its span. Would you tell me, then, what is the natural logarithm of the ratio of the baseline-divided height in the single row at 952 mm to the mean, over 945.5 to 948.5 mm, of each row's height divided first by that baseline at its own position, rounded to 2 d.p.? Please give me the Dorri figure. -0.06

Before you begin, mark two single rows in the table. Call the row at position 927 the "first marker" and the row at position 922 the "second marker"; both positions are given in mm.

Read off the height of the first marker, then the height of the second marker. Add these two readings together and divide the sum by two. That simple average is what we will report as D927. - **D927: 2.06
